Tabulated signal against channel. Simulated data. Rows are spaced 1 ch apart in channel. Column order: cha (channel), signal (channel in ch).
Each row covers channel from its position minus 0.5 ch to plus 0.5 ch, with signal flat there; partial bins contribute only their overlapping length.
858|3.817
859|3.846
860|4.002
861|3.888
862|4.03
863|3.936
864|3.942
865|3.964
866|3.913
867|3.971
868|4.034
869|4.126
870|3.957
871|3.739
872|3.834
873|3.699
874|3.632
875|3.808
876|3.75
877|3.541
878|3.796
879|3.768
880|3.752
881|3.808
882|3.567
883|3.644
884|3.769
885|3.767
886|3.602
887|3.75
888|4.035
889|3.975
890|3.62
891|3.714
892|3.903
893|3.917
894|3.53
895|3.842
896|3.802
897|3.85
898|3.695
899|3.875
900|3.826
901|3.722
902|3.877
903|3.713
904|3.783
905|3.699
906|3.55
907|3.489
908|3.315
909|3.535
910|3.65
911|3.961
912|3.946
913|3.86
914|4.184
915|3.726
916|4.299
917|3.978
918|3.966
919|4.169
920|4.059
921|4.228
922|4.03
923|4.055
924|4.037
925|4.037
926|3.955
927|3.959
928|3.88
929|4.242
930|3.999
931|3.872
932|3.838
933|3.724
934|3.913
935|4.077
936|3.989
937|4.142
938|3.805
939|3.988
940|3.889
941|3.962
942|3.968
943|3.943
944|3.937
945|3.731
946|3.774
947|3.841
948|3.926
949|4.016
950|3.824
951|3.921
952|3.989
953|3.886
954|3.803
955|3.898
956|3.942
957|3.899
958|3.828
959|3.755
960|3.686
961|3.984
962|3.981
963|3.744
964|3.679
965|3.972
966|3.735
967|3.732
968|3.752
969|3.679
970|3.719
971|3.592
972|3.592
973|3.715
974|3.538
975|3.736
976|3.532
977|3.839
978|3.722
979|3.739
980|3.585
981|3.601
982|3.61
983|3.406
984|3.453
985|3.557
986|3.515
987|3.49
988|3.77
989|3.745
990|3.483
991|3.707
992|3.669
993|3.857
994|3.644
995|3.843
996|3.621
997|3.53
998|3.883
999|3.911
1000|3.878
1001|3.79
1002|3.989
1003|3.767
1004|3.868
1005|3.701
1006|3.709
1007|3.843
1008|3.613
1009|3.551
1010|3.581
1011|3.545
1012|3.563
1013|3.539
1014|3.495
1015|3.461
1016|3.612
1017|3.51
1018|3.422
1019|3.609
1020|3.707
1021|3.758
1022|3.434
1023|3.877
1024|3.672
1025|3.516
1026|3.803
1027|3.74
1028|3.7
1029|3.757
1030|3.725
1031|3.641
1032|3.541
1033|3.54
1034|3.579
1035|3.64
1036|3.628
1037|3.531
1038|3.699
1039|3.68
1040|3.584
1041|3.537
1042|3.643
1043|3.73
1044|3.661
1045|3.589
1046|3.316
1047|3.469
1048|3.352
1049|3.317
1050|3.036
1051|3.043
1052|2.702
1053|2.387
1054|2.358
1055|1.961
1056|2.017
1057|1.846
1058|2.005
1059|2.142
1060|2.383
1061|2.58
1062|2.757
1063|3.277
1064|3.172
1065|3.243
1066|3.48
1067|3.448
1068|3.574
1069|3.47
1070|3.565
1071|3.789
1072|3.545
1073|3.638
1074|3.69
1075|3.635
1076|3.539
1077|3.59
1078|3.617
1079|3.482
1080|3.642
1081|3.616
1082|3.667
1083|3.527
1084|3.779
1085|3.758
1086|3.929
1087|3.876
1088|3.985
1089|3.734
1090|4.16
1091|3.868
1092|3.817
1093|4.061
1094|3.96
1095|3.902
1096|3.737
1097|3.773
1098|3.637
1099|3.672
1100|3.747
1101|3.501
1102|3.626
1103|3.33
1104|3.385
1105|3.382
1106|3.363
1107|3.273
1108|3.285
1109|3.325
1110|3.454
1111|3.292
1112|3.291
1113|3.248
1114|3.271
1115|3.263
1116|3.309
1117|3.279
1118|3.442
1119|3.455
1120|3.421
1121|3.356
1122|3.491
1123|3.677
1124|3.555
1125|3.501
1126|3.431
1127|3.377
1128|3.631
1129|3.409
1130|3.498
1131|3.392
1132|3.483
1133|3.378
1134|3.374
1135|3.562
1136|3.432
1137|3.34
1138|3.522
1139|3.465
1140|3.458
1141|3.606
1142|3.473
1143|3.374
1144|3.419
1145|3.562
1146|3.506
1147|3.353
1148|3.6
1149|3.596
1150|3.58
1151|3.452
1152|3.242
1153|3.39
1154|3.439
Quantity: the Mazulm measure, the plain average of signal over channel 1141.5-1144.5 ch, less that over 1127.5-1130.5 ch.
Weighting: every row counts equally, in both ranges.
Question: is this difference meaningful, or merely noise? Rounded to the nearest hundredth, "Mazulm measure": -0.09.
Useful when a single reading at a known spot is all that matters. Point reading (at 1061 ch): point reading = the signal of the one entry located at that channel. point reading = 2.58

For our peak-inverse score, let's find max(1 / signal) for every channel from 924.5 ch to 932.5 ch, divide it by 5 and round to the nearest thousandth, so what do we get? 0.052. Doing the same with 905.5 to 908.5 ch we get 0.060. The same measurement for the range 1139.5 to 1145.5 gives 0.059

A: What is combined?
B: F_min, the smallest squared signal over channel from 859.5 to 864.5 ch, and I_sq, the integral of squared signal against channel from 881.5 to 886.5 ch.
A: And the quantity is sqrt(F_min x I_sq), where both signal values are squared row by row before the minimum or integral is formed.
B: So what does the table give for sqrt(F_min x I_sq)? 31.9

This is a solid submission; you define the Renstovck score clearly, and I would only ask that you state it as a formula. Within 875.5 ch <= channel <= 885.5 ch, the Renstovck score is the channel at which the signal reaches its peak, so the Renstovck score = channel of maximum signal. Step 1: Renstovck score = 881 ch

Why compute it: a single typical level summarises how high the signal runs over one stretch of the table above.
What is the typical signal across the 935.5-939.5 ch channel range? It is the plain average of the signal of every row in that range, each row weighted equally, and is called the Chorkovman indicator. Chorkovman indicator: 3.98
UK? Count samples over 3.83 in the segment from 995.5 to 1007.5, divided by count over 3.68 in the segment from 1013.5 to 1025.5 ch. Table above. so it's 2.0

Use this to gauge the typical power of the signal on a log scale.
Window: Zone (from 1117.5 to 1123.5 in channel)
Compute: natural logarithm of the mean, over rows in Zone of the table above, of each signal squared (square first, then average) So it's 2.49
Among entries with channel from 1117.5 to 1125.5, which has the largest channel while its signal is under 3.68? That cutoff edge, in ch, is 1125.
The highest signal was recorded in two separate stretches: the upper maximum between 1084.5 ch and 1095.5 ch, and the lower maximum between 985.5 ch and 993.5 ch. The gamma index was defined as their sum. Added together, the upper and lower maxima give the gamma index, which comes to 8.02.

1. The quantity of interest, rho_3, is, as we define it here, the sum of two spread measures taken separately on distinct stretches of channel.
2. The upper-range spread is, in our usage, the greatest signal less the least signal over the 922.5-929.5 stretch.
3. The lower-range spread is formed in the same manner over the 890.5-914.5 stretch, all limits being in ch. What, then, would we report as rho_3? 1.2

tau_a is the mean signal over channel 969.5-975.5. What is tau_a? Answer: 3.65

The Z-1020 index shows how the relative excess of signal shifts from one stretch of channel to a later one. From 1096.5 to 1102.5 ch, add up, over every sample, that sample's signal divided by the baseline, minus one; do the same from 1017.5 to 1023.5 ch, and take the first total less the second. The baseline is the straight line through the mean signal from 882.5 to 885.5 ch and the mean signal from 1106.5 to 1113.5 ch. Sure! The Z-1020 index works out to 0.3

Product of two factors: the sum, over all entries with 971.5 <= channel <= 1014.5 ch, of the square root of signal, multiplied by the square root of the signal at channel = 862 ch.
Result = 165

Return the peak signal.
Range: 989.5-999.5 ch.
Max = 3.911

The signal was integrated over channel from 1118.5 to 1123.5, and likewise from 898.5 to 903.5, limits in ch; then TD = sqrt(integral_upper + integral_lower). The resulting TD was 6.03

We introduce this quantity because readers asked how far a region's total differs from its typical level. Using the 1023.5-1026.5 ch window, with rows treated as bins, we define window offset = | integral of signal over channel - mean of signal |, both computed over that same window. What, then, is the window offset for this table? 7.3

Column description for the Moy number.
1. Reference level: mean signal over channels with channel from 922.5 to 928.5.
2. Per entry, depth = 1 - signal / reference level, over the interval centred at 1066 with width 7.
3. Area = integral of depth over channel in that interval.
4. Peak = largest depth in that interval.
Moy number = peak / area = 0.19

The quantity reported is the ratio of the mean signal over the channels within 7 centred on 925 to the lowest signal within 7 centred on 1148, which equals 1.19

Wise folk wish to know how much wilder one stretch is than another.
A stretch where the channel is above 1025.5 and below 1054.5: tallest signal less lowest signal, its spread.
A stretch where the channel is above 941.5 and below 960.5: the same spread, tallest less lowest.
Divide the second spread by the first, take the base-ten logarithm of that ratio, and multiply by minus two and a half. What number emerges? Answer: 1.6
